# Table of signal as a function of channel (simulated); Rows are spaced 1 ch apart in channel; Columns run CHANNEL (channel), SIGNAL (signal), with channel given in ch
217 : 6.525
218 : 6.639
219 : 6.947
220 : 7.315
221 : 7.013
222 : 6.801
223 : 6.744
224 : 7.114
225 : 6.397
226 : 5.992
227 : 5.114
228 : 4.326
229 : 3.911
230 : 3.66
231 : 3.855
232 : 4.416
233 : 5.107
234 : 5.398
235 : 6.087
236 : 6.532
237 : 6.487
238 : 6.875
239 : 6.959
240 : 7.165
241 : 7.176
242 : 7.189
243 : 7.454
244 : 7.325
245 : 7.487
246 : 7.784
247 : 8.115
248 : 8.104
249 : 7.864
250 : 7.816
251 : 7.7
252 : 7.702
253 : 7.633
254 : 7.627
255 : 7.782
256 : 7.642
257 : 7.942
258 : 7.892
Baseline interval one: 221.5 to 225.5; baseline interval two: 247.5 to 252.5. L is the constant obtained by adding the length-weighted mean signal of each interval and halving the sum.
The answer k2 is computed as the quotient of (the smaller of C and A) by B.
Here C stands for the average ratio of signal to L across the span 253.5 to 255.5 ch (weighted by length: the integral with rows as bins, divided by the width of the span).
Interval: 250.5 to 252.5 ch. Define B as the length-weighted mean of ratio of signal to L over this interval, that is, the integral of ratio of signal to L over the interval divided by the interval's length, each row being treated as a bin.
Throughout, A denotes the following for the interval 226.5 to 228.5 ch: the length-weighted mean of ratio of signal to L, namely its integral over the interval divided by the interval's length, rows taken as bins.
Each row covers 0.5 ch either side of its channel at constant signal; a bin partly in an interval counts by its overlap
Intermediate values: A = 0.65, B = 1.05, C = 1.06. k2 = 0.61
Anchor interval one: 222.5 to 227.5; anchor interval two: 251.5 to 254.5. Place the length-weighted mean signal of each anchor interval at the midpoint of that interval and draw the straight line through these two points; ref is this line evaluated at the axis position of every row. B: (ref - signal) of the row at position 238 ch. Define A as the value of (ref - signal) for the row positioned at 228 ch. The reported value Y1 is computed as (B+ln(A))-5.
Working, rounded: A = 2.09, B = 0.0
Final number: -4.2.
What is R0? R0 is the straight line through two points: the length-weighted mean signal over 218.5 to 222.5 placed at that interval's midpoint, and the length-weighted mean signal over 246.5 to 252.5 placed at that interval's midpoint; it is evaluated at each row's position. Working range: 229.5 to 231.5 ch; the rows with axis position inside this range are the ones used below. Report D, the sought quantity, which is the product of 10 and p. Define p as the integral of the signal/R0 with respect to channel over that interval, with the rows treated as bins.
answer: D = 10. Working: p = 1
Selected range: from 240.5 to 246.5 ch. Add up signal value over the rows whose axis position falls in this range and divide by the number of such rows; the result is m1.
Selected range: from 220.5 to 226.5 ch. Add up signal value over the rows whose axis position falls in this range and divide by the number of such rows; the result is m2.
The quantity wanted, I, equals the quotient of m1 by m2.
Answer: 1.11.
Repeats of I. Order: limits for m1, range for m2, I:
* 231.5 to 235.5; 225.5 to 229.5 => 1.09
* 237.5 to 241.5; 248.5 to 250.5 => 0.90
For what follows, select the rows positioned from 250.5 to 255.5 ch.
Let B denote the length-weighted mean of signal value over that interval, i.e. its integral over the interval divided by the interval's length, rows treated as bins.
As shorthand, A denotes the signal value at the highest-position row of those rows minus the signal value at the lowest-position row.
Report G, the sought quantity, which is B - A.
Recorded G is 7.6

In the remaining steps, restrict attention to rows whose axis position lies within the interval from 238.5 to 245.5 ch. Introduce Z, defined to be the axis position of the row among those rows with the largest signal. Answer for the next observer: 245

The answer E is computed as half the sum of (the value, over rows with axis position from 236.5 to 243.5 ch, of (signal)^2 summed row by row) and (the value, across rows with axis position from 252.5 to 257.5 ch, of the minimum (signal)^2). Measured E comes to 203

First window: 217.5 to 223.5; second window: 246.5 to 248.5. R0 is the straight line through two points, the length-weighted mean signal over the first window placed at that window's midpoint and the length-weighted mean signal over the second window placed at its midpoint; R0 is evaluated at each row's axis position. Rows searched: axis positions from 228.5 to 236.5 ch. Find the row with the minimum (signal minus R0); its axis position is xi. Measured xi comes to 230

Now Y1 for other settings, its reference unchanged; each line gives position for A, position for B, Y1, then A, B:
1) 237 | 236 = -5.7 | 0.38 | 0.3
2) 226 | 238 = -6.1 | 0.33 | 0.0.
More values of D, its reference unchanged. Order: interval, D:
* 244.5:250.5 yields 60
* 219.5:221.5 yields 20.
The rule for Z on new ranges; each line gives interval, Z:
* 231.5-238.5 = 238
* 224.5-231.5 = 225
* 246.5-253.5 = 247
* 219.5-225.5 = 220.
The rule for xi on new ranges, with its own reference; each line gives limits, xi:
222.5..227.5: 227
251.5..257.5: 256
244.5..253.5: 253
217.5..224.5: 223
